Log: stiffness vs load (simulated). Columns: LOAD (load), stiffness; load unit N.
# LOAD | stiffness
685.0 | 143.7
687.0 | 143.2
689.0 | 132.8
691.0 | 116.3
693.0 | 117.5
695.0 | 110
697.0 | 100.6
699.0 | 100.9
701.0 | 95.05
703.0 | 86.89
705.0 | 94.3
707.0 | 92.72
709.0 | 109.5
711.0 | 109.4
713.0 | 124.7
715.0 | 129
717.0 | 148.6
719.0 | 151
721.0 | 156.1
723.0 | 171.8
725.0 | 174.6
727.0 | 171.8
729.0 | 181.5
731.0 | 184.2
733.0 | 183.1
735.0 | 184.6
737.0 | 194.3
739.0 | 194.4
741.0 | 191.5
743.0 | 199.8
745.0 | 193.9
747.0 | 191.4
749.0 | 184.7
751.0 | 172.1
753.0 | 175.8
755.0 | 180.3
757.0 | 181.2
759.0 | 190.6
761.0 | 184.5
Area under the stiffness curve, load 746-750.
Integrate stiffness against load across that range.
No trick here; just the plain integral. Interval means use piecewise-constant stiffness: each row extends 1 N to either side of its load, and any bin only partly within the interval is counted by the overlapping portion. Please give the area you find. 752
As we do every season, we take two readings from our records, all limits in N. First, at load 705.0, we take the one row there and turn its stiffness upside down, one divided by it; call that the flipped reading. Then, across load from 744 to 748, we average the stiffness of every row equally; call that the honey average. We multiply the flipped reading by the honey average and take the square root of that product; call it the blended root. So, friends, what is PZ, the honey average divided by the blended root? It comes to 135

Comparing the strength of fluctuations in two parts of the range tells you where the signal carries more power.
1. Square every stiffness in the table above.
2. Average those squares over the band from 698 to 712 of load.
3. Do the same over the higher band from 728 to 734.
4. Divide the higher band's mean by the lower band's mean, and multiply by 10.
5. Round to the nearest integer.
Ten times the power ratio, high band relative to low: 34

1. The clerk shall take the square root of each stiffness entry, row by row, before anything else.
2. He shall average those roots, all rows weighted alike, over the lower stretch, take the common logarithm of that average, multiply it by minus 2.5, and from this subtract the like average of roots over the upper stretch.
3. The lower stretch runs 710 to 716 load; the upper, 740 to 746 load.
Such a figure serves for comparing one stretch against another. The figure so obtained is -16.57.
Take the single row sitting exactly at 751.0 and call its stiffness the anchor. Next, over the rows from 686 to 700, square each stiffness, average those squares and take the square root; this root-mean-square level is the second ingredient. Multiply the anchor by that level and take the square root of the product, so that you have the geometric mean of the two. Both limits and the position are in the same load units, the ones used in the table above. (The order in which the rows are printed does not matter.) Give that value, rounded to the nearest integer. 143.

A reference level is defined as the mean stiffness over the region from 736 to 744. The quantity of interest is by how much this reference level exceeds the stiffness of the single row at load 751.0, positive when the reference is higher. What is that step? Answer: 23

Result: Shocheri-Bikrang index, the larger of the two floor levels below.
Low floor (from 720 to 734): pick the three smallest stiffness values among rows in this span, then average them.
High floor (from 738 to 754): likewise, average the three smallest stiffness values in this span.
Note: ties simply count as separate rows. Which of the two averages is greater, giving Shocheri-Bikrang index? 178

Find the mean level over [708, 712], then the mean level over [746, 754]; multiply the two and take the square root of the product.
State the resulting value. 141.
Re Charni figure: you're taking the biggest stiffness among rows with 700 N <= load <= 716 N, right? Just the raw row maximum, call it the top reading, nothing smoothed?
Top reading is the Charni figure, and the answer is 129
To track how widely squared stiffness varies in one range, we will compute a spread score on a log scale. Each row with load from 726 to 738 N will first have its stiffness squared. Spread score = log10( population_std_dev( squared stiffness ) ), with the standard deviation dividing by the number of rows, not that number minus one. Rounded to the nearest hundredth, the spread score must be 3.38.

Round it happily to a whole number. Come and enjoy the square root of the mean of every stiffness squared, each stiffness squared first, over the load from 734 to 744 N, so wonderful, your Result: 193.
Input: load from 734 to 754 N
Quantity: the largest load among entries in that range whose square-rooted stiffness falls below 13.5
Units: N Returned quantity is 753.0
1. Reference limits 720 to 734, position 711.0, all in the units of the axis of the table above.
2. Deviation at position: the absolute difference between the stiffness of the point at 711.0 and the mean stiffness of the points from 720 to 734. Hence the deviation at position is 65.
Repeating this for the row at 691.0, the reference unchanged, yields 58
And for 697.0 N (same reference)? 74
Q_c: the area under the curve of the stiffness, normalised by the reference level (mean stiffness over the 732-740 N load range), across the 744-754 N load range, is 9.7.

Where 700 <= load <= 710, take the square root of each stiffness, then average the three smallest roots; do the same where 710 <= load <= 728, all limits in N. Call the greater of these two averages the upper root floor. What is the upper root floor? 11.0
